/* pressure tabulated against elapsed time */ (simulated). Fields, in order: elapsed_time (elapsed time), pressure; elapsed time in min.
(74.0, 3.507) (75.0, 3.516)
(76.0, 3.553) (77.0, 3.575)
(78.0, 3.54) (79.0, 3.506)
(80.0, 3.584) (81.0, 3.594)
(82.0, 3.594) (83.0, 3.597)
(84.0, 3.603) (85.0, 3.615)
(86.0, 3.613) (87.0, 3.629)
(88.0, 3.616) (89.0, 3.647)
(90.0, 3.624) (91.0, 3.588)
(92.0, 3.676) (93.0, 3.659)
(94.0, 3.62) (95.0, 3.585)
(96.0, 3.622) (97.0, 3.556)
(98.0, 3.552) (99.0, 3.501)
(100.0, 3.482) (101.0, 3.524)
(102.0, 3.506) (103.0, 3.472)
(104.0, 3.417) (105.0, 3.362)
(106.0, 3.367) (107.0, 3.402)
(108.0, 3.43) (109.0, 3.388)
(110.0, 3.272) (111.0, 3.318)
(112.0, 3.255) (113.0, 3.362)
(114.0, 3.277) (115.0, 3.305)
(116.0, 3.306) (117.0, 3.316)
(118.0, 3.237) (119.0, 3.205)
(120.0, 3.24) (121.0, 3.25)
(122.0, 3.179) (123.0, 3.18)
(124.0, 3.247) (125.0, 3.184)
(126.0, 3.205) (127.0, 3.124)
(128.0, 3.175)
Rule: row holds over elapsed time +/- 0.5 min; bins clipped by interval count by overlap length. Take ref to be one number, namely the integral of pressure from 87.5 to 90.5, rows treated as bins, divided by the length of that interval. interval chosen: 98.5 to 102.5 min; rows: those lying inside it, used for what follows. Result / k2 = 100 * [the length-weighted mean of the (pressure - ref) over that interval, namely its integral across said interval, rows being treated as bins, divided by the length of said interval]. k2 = -13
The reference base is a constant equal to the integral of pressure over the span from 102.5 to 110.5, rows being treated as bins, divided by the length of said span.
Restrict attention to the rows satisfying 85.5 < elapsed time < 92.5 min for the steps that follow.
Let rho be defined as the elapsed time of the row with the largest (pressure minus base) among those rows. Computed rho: 92.0 min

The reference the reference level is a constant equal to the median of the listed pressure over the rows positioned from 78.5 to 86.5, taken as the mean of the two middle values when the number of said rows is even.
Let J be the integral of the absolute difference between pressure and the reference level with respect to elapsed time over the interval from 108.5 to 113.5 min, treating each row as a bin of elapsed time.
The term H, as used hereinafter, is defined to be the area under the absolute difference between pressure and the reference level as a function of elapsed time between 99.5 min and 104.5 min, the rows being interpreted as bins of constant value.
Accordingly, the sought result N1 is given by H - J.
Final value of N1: -0.8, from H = 0.6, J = 1.4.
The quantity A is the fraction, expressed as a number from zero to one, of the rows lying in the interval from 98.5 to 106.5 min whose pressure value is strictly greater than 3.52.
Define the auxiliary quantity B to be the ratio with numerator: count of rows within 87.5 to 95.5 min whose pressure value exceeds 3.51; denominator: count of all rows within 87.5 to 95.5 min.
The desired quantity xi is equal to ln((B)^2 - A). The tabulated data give -0.1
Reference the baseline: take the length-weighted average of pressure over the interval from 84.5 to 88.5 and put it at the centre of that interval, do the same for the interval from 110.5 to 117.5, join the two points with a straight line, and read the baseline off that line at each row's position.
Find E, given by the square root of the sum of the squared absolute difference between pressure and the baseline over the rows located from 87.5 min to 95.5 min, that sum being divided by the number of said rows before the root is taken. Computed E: 0.075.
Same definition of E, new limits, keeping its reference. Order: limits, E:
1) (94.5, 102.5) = 0.065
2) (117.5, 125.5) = 0.031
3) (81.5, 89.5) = 0.044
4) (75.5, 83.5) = 0.139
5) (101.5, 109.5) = 0.040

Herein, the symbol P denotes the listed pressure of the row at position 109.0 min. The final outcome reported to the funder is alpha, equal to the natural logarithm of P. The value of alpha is 1.22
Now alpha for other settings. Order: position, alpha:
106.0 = 1.21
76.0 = 1.27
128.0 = 1.16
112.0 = 1.18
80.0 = 1.28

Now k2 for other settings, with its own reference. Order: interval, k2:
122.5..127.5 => -44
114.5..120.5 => -36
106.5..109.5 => -22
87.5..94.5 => 0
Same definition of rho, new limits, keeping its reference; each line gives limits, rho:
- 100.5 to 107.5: 101.0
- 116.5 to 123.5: 117.0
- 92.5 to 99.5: 93.0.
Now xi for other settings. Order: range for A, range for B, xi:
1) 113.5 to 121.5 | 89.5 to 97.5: 0.0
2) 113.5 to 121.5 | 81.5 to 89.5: 0.0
